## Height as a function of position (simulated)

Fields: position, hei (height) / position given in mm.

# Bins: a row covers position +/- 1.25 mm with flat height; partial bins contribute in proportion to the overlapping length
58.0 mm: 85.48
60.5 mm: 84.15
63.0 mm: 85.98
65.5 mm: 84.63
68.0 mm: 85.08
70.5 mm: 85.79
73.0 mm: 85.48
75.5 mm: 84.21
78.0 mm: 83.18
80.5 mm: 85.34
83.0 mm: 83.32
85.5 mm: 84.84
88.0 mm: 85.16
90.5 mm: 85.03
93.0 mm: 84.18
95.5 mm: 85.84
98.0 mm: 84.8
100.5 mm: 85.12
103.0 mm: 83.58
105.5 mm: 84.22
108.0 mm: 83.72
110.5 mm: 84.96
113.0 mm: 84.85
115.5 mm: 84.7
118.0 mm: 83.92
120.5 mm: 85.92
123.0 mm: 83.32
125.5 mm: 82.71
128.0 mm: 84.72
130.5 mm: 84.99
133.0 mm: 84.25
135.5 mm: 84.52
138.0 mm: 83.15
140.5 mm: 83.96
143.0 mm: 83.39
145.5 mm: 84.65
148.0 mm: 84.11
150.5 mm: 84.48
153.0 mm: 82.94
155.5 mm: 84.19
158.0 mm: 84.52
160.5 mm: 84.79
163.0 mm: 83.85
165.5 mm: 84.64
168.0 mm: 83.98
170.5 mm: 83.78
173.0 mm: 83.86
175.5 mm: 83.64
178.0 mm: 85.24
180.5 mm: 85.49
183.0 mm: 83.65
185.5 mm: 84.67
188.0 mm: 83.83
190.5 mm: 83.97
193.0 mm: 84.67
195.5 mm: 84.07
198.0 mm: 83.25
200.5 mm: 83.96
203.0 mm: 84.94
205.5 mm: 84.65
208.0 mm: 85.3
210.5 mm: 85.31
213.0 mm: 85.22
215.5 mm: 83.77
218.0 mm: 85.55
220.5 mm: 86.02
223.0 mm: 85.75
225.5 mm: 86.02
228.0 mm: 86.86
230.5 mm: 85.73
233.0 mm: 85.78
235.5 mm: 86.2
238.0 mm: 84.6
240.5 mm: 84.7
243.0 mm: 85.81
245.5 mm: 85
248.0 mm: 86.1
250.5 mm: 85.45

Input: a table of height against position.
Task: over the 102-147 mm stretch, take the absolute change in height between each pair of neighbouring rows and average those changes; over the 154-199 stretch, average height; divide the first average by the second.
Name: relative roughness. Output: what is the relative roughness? 0.0111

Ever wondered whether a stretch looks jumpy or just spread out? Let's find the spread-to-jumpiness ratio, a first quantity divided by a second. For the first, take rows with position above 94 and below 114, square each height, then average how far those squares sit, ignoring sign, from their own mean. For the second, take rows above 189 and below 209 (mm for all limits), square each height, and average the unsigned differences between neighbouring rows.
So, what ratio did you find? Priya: 0.88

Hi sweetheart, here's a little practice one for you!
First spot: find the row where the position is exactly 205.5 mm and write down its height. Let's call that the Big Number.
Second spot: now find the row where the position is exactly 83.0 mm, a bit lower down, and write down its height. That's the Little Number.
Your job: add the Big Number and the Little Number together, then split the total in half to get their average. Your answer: 84.0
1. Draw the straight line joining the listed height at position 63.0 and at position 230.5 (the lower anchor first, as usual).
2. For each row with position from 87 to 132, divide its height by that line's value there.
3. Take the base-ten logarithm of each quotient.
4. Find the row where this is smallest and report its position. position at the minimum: 125.5 mm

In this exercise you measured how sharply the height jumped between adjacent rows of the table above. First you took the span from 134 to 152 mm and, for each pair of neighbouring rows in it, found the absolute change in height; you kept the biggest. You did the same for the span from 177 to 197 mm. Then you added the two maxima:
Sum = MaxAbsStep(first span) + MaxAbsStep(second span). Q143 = 3.2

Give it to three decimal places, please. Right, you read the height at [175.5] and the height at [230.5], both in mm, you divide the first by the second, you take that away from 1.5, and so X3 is 0.524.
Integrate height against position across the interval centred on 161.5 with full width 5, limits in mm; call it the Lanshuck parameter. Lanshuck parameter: 422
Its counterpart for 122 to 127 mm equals 415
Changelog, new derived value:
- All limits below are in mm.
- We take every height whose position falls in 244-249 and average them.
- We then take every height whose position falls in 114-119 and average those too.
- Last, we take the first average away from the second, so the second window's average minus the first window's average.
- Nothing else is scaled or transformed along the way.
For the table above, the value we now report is -1.2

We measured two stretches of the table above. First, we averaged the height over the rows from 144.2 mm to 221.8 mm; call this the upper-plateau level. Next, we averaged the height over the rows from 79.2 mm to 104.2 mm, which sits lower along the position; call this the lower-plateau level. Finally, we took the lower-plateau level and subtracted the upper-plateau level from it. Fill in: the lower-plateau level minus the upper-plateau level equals 0.30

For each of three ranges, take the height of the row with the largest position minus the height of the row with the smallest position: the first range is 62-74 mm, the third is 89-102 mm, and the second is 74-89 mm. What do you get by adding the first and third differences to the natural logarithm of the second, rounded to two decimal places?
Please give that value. -0.46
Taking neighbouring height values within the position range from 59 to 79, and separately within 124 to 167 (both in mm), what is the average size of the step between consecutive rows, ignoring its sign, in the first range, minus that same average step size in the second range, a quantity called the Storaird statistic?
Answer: 0.16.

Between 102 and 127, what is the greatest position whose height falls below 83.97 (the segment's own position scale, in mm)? 125.5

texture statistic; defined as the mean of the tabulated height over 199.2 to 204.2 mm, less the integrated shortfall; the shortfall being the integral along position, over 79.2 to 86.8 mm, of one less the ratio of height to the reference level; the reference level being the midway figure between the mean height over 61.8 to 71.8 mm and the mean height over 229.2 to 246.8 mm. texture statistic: 84.4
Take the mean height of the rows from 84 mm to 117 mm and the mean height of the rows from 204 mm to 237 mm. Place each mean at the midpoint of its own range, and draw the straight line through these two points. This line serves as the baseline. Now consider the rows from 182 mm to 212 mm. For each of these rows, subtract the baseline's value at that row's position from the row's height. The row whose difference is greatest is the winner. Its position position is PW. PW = 208.0 mm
